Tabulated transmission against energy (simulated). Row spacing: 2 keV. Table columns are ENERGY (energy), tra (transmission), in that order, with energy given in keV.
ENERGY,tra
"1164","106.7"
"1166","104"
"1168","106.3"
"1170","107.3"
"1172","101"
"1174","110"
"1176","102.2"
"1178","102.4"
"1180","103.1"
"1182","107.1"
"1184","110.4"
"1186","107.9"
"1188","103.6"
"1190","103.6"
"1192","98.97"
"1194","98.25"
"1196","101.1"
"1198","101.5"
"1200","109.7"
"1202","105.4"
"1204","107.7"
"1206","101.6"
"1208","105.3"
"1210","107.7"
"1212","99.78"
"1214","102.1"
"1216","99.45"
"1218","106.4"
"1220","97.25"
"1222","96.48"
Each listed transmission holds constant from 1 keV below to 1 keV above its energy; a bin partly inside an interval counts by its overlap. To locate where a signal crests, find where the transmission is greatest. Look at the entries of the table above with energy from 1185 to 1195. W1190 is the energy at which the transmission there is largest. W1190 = 1186 keV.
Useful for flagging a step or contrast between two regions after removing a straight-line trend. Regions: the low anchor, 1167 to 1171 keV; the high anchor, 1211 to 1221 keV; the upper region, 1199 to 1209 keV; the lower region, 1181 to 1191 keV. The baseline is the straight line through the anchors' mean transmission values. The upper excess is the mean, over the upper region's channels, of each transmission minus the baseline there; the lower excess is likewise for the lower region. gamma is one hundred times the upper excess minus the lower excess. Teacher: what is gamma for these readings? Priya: 164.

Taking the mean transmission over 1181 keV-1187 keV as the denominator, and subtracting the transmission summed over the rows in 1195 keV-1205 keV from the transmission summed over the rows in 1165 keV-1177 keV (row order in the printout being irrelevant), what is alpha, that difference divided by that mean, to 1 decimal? 1.0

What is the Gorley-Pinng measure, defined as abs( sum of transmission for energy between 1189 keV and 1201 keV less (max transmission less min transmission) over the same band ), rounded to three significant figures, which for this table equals 602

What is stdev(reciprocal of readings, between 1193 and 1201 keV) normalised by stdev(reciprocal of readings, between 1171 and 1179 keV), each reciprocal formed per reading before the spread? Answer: 1.2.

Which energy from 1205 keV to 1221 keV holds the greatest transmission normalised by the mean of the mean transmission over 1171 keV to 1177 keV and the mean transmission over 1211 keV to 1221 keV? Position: 1210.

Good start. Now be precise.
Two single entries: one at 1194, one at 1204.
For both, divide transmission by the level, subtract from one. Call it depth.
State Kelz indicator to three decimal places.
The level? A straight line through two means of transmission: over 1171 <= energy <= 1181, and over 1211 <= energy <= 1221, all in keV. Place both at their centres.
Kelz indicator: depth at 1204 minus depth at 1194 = -0.099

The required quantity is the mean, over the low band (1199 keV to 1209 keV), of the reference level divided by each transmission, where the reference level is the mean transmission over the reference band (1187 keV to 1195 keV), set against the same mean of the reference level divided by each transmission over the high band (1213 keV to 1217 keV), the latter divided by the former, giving 1.05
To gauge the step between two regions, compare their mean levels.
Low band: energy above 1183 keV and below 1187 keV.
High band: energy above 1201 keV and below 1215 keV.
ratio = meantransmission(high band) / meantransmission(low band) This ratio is 0.95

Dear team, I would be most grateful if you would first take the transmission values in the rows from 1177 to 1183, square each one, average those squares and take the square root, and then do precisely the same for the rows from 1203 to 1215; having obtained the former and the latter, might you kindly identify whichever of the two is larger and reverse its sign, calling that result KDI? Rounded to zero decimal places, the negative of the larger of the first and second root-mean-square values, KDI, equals -104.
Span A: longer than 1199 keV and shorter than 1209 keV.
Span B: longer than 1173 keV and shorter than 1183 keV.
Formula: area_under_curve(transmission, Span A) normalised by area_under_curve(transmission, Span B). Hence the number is 1.01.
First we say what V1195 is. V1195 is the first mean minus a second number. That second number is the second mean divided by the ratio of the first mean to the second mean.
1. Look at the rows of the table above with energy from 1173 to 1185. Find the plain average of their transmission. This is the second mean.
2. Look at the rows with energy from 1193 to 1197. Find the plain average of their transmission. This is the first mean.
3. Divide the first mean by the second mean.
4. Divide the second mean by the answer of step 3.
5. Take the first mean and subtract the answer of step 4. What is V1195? -13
